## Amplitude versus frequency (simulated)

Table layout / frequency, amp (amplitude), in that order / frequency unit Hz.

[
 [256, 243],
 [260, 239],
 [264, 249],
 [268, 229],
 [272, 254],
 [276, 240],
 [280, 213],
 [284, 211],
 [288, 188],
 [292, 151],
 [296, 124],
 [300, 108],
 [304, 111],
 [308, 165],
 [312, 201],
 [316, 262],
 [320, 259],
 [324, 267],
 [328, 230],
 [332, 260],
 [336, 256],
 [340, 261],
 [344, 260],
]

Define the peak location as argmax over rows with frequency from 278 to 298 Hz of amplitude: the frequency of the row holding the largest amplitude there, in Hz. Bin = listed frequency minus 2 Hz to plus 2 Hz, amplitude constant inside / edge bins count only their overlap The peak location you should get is 280 Hz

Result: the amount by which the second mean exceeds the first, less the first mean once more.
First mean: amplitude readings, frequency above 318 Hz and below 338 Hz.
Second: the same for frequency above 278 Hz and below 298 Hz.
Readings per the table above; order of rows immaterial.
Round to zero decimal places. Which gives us -331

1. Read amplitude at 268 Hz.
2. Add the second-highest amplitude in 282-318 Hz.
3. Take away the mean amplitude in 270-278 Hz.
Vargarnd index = 193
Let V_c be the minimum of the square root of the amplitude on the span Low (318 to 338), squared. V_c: 230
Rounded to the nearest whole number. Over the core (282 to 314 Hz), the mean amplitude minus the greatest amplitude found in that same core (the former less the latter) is -54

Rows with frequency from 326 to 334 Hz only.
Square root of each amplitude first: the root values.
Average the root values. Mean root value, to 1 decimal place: 15.6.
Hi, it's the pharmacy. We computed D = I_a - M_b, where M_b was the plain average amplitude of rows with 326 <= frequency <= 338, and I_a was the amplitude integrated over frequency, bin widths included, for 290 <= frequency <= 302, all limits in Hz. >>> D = 1283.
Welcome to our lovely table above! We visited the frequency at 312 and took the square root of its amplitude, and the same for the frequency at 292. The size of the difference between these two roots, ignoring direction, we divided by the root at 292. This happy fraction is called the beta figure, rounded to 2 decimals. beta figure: 0.15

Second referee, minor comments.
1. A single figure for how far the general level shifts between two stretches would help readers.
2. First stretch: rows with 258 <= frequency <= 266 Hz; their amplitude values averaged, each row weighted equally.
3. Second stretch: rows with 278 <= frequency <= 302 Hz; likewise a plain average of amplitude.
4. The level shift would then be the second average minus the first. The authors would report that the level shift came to -78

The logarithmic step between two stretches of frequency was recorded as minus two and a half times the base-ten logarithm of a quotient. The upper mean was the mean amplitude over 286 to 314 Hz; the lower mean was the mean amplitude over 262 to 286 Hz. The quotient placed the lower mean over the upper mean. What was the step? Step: -0.5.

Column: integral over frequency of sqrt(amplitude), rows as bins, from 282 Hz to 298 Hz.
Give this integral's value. 207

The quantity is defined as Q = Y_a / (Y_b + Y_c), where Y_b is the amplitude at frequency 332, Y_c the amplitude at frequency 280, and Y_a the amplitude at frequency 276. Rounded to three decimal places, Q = 0.507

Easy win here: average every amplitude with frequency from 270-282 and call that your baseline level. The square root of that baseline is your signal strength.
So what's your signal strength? 15.4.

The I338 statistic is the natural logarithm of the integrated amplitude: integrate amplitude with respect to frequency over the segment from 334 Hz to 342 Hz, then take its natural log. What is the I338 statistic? 7.6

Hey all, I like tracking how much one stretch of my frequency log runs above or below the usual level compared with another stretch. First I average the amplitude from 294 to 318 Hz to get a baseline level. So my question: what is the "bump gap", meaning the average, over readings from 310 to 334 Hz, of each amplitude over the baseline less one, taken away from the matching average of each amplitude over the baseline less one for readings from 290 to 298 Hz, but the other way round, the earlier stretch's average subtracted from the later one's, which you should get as 0.67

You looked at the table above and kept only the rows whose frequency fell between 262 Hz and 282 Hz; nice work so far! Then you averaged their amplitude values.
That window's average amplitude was 237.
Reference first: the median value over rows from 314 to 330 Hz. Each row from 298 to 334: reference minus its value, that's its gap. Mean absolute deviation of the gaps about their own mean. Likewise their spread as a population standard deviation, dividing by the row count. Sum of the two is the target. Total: 115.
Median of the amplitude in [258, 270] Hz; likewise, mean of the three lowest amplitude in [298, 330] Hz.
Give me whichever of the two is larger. 239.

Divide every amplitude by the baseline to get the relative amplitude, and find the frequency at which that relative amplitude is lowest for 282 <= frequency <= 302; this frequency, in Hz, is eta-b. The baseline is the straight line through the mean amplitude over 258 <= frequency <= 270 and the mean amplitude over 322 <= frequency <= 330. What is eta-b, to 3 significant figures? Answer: 300 Hz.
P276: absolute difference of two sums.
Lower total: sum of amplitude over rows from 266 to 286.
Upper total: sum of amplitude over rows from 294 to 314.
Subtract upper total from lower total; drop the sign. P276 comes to 438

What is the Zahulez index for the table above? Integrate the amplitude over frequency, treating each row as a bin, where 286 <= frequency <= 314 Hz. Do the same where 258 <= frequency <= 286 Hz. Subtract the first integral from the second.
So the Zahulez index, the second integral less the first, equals 2348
